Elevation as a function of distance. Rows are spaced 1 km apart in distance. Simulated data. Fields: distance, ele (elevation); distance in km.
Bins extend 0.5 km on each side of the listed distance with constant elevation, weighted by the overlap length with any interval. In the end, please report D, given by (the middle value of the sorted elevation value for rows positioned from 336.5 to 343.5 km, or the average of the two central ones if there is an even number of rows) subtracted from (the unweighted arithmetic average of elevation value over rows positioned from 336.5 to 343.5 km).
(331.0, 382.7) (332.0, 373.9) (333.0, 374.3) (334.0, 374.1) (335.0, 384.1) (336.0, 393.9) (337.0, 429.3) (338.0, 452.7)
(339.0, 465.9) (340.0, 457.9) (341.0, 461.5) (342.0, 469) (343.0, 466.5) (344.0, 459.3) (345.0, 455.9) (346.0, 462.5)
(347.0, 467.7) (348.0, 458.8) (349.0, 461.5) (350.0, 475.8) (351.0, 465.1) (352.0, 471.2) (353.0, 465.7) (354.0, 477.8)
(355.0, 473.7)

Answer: -4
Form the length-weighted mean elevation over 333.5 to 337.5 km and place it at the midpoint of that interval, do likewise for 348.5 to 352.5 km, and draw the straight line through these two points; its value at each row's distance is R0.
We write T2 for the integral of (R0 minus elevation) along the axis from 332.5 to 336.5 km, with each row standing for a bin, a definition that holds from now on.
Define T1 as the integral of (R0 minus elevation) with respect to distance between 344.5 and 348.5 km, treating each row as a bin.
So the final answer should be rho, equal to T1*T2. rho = -1748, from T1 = -49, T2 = 35.5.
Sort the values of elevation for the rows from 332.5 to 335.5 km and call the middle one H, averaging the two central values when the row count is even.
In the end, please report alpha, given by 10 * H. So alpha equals 3743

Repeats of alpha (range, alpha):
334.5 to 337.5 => 3939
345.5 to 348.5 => 4625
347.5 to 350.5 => 4615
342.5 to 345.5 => 4593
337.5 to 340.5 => 4579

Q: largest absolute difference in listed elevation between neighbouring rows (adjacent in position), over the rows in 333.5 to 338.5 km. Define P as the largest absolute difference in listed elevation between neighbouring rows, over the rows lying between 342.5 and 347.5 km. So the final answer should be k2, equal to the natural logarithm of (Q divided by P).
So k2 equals 1.6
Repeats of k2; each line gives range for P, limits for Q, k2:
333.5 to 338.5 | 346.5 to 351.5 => -0.9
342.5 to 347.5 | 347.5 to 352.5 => 0.7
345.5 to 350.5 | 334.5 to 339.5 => 0.9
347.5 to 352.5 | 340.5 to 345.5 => -0.6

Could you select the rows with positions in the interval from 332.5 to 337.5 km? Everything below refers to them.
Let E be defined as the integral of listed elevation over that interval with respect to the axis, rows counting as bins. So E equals 1956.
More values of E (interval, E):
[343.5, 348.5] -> 2304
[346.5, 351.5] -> 2329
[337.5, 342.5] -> 2307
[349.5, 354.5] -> 2356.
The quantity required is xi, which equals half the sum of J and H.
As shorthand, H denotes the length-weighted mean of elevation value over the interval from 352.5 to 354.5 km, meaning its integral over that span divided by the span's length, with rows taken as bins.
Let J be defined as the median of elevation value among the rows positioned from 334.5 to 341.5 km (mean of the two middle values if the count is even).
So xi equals 462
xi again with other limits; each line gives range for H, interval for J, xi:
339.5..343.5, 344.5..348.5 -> 462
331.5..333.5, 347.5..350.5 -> 418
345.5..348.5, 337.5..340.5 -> 460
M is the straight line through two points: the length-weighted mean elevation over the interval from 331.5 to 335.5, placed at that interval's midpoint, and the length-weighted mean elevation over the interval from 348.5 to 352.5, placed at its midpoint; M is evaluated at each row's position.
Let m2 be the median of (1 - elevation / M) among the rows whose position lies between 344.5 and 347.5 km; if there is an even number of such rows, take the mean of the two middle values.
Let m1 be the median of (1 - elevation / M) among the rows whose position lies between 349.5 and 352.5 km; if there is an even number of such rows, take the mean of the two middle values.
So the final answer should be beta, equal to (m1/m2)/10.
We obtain -0.03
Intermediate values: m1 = 0.01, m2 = -0.04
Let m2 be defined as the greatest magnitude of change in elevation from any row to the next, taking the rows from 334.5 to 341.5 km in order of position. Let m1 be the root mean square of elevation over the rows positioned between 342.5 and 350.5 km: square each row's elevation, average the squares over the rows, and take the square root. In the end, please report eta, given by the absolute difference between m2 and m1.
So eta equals 428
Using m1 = 464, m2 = 35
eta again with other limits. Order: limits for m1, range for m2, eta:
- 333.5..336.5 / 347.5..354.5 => 370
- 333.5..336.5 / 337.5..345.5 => 371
